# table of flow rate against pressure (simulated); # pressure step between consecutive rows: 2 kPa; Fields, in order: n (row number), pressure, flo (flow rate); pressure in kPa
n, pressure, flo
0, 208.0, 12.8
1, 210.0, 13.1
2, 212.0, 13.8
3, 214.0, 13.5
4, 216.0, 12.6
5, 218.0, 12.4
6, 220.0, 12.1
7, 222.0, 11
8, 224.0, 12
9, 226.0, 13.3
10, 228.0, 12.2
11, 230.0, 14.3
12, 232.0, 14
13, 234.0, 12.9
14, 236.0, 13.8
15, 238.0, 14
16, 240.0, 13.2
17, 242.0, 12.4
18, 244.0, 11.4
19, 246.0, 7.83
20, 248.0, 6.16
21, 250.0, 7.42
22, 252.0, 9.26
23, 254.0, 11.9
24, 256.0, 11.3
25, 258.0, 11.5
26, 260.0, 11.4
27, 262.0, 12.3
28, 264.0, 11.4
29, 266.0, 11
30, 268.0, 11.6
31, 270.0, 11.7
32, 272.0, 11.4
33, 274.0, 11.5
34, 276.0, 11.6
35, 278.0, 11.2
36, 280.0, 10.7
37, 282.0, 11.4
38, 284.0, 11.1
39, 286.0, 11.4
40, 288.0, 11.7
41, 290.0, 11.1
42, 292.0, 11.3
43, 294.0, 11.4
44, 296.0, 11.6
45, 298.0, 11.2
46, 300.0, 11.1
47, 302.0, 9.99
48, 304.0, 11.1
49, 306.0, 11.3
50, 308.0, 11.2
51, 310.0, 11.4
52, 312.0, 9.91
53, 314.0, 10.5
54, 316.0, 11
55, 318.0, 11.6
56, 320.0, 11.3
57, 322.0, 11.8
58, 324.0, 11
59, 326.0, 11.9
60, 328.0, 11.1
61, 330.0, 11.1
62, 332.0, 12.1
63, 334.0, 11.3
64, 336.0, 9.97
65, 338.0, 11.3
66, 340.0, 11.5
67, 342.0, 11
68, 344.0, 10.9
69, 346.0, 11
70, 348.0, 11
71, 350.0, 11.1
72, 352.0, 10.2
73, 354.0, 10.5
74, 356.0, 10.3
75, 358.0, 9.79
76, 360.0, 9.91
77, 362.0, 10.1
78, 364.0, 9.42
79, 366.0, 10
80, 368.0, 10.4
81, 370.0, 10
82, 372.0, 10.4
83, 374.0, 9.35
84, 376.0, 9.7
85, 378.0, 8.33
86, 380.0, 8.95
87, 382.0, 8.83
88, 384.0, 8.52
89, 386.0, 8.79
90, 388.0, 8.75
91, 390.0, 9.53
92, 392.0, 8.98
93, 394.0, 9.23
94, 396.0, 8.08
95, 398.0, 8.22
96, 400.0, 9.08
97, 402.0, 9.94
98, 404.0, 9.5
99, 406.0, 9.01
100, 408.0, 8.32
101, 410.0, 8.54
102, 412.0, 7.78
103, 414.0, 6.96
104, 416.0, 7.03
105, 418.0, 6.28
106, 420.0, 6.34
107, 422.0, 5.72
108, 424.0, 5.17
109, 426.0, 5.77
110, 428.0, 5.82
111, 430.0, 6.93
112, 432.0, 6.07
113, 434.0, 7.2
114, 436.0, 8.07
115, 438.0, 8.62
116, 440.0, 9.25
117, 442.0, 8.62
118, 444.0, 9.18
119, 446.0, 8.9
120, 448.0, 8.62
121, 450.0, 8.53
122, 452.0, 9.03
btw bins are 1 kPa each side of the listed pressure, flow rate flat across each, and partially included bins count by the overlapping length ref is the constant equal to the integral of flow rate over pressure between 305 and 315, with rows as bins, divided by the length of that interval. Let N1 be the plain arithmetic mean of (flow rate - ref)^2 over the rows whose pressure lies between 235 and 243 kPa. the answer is 7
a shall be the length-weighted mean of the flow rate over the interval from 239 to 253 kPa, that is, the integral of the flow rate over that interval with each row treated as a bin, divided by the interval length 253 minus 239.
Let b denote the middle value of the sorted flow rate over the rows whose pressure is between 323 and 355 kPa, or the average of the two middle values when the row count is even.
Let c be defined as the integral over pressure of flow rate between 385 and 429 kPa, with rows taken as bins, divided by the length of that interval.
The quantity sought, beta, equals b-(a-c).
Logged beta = 9.2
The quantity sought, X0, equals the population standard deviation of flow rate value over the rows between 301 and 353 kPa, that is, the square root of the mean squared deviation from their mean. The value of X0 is 0.55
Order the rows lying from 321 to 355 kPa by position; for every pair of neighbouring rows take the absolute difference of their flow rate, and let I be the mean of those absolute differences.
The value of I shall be 0.57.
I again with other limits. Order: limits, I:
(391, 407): 0.60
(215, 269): 1.03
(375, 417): 0.54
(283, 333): 0.52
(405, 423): 0.50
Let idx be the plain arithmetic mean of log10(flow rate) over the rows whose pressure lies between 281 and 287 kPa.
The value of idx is 1.05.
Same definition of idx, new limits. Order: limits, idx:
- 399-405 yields 0.98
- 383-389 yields 0.94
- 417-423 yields 0.79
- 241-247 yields 1.01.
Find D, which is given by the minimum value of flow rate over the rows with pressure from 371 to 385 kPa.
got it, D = 8.33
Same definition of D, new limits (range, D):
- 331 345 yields 9.97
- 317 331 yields 11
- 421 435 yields 5.17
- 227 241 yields 12.2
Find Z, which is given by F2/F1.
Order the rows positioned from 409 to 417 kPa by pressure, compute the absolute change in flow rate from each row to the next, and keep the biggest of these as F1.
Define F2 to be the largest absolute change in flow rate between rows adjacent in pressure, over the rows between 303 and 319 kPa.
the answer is 1.8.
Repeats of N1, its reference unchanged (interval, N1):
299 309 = 0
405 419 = 11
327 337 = 1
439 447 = 4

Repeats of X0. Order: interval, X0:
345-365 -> 0.54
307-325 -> 0.54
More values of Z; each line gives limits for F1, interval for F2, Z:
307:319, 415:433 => 0.7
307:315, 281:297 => 0.4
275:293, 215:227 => 1.9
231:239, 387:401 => 1.0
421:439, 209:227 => 1.2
